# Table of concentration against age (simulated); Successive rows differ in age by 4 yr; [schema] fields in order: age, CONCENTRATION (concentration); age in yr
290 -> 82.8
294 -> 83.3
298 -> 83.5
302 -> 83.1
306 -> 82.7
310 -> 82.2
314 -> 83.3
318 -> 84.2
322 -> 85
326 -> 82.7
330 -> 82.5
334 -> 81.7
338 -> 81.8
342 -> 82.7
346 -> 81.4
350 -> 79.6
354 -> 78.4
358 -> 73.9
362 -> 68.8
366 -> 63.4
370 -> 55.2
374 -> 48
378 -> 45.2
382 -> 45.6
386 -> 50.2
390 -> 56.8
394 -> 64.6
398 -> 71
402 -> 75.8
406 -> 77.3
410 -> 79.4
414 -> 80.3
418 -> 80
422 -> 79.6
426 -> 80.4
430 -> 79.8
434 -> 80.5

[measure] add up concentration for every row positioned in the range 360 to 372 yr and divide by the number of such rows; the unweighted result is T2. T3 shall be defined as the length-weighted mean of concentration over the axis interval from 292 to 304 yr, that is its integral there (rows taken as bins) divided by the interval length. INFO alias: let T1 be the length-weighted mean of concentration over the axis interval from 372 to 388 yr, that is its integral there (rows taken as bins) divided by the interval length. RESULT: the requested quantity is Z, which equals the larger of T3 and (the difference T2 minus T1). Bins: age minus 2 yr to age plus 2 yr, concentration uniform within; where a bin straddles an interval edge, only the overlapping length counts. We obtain 83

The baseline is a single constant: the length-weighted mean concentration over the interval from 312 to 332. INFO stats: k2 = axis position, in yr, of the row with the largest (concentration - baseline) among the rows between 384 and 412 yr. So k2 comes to 410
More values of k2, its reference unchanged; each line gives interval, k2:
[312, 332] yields 322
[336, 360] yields 342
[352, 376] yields 354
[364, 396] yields 394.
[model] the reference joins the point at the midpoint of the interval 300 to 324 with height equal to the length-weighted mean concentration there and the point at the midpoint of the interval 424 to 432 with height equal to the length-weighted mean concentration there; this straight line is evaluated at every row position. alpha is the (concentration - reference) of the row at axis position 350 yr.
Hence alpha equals -2.7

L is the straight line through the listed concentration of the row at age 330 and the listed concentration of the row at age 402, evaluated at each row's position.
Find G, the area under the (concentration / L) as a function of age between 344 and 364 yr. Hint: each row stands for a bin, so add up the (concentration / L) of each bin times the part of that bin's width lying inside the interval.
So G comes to 19.0 yr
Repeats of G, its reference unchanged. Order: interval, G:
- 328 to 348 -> 20.1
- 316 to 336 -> 20.1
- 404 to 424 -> 21.2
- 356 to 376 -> 15.6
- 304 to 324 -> 19.9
